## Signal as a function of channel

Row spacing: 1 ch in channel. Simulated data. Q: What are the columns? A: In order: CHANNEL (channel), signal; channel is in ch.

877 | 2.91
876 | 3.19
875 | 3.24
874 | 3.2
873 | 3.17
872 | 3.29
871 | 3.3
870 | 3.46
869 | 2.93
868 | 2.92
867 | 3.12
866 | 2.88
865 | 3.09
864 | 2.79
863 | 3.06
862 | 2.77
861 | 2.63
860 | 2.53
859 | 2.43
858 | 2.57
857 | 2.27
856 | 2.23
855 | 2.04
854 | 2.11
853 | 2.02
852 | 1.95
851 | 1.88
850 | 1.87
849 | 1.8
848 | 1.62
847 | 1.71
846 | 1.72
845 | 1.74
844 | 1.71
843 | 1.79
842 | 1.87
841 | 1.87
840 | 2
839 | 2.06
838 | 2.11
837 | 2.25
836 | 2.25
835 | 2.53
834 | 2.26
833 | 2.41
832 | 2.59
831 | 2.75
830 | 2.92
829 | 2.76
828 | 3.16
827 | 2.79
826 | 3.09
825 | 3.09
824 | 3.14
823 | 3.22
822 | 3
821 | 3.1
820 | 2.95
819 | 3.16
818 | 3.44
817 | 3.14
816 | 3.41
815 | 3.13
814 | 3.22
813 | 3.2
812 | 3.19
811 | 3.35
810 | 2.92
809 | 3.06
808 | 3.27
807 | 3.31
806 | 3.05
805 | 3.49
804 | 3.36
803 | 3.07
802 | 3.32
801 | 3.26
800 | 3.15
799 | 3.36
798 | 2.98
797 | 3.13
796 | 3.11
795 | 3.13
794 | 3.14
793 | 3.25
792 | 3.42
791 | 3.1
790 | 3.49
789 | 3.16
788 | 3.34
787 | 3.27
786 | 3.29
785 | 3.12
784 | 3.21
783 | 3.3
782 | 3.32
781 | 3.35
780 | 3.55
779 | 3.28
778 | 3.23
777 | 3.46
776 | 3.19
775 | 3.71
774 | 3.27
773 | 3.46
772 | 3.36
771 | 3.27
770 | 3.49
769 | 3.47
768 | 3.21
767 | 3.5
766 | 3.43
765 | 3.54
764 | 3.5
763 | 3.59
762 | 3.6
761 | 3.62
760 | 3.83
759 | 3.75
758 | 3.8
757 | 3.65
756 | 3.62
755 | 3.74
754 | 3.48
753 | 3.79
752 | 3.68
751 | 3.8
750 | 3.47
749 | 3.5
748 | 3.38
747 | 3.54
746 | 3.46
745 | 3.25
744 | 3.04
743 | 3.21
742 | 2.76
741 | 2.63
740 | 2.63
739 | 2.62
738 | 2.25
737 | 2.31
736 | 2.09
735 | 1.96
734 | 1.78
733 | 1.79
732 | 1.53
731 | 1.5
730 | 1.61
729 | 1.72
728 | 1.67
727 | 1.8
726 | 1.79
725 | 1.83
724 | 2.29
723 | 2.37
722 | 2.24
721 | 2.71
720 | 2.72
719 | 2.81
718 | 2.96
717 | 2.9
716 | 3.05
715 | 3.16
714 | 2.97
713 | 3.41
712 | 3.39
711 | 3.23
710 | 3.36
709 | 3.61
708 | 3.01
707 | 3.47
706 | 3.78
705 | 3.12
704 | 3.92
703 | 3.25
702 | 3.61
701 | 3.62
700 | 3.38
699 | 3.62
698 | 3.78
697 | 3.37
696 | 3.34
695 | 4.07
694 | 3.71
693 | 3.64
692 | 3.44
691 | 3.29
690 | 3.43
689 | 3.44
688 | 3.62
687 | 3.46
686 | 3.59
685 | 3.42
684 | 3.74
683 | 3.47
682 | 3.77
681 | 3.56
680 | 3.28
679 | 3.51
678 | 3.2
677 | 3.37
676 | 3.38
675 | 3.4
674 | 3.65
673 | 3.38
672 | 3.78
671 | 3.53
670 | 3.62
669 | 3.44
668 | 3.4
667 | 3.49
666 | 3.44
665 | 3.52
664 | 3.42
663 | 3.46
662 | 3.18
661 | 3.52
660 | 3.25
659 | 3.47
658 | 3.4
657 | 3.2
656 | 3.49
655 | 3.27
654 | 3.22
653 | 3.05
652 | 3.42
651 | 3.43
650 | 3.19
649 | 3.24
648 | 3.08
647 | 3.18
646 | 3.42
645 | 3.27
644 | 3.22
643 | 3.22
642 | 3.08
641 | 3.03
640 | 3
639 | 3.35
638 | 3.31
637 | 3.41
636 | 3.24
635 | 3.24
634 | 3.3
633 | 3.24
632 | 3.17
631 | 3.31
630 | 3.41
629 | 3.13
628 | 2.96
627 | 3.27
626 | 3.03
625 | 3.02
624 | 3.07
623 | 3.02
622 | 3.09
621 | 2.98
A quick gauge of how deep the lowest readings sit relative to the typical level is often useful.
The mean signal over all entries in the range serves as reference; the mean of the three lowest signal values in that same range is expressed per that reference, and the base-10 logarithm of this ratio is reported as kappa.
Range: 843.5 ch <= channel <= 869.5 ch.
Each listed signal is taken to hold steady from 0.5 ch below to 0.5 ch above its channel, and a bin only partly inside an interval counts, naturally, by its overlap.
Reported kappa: -0.14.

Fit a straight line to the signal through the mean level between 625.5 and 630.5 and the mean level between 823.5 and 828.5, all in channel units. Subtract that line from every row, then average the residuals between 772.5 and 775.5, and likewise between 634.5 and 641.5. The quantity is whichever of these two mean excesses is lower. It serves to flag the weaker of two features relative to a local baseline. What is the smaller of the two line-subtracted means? 0.07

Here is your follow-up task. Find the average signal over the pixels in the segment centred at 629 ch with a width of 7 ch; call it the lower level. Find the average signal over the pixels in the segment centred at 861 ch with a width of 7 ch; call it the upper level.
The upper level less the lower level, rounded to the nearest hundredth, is -0.50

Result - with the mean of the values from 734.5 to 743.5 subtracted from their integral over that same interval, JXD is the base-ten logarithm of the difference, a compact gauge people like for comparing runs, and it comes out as 1.30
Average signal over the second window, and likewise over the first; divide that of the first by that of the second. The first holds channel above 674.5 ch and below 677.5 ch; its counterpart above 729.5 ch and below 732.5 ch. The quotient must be 2.2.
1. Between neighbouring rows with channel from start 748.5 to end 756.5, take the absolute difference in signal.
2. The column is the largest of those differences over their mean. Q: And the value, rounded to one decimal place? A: 1.8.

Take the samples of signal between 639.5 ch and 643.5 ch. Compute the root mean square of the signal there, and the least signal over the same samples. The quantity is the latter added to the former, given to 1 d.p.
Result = 6.1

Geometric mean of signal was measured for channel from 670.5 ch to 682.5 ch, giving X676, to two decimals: 3.48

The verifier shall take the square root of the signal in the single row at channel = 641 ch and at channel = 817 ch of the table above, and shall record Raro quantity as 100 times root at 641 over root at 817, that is 98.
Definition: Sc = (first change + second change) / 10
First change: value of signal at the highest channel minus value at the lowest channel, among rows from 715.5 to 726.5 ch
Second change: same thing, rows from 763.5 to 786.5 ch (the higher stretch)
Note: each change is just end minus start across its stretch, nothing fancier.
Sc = -0.15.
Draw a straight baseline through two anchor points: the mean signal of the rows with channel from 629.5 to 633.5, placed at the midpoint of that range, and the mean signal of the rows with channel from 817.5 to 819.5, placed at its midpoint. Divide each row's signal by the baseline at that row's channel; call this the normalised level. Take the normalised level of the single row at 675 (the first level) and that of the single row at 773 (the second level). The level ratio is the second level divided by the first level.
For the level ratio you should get 1.01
